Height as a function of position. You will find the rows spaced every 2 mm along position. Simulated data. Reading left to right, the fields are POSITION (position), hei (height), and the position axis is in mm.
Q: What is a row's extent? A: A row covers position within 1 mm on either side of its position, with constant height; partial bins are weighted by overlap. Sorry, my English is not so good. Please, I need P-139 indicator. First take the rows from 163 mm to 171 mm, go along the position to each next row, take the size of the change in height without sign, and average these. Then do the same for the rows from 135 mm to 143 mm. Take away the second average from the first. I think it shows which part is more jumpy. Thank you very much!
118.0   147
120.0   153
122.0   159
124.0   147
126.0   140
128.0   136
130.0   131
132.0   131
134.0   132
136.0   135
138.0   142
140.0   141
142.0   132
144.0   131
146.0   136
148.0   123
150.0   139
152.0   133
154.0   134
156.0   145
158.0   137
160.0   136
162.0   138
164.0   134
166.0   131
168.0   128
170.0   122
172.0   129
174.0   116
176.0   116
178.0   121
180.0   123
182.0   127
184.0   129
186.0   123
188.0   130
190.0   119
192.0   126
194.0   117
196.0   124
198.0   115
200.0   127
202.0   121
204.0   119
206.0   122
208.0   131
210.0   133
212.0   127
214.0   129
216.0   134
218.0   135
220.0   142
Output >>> -1.7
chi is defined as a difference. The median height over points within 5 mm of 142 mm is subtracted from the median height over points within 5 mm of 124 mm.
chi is 11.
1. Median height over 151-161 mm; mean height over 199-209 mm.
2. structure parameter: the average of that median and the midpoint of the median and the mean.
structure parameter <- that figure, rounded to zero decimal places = 133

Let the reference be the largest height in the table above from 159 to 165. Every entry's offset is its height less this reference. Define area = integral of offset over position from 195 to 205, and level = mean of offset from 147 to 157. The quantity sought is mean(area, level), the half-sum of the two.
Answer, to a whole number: -86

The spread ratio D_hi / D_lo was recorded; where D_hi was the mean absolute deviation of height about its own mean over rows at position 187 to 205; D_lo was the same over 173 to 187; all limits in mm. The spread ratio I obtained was 1.10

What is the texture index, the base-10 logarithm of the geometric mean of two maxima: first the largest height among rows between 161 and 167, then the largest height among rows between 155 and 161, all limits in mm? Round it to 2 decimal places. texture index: 2.15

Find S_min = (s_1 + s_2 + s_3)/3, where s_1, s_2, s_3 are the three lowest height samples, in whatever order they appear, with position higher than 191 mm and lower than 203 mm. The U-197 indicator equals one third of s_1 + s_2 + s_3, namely 118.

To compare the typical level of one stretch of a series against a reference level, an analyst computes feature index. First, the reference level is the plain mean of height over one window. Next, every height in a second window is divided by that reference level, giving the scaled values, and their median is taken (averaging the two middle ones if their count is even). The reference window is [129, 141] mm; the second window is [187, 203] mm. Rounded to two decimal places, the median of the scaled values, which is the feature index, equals 0.91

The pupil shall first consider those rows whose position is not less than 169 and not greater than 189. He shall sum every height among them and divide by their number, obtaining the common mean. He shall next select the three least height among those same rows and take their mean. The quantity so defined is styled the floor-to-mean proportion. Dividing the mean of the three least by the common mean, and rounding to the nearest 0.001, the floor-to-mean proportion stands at 0.952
